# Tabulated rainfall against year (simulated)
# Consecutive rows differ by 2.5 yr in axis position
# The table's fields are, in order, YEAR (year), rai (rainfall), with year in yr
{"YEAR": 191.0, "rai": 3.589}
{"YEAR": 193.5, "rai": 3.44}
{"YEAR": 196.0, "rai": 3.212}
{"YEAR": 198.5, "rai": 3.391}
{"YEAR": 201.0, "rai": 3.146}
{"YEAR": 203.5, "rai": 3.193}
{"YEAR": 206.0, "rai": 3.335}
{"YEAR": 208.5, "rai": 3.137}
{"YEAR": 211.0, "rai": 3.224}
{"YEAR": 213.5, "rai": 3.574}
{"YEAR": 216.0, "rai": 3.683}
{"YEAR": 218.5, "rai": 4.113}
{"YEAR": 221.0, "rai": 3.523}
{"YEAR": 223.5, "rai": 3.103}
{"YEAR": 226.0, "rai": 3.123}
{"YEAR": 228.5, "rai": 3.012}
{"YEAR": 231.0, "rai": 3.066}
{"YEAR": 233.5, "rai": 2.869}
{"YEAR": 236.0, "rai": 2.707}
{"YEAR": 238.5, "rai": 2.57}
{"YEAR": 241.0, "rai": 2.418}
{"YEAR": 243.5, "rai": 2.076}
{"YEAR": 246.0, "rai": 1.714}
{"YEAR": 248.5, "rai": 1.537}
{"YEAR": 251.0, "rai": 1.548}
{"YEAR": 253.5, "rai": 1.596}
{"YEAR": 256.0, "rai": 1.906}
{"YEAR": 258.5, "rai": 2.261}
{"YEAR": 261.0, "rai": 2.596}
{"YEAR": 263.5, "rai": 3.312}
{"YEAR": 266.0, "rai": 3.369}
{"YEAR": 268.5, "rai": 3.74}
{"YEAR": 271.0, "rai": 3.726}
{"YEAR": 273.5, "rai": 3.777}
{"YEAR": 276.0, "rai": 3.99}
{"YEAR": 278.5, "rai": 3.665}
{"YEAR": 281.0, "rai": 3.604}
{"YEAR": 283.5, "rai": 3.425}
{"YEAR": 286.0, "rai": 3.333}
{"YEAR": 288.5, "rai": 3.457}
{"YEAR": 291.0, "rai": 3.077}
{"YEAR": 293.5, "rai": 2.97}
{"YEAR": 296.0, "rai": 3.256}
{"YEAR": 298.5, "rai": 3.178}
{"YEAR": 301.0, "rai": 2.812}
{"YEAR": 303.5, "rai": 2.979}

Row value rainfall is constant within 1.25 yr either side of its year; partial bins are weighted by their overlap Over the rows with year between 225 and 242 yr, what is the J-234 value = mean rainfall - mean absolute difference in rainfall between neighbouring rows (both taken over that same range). 2.7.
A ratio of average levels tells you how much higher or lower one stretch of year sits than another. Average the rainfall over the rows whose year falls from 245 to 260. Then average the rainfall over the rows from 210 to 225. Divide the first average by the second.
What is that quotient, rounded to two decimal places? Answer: 0.50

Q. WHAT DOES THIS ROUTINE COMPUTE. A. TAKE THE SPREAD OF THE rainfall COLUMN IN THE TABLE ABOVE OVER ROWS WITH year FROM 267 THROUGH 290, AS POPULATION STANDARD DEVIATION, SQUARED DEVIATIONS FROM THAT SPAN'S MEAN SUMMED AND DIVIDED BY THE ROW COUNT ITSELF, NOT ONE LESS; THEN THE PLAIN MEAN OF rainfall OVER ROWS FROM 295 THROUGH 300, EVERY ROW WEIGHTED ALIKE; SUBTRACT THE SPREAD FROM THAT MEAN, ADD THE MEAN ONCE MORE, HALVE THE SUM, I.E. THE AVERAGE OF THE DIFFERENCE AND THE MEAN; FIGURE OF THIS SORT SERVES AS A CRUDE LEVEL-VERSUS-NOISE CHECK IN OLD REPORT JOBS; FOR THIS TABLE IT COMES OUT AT 3.1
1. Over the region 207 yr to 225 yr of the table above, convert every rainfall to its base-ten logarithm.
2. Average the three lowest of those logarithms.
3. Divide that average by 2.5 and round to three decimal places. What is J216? 0.200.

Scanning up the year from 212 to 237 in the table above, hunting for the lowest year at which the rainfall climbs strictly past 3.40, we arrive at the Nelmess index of 213.5 yr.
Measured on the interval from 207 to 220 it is 213.5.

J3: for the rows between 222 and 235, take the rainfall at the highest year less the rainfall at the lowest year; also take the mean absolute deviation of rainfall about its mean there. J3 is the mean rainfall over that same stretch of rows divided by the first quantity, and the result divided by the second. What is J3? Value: -172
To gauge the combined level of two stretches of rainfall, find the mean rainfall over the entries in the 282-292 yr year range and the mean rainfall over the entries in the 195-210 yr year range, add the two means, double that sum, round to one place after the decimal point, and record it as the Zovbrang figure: 13.1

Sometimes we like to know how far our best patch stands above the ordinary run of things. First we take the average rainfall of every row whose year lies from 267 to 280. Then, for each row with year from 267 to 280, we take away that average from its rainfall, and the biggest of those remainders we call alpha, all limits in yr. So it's 0.2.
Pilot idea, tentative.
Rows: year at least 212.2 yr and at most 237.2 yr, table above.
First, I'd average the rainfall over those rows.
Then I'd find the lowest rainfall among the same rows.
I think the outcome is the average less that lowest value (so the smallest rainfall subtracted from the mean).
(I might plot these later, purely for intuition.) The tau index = 0.57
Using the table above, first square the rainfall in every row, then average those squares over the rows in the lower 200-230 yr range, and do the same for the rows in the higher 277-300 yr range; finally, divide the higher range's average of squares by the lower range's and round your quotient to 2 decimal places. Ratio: 0.99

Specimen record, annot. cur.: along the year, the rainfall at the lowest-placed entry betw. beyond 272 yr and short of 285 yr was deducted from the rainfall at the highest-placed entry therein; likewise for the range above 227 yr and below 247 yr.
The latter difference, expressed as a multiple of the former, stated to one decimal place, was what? 3.7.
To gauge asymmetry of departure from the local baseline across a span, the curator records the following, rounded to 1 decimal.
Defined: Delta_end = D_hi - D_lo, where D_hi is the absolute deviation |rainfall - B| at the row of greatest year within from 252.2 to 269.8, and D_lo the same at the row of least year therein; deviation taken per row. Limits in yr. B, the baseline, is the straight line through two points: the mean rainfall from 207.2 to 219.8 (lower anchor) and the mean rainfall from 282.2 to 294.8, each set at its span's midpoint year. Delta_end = -1.4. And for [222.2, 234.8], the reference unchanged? 0.2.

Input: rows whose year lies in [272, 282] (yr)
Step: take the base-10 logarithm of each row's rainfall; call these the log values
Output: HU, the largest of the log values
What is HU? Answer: 0.60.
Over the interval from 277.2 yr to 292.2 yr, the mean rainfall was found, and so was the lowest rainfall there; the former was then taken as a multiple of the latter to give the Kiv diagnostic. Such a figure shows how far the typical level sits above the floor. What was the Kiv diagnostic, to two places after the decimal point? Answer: 1.11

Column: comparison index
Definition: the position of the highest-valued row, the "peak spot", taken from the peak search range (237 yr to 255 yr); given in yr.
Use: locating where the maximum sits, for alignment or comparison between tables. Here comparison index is 238.5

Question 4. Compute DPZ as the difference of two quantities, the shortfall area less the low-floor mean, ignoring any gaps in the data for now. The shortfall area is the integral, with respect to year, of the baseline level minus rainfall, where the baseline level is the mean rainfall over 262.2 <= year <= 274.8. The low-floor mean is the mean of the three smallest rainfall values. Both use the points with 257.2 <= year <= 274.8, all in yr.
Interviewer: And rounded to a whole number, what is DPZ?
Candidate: 3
